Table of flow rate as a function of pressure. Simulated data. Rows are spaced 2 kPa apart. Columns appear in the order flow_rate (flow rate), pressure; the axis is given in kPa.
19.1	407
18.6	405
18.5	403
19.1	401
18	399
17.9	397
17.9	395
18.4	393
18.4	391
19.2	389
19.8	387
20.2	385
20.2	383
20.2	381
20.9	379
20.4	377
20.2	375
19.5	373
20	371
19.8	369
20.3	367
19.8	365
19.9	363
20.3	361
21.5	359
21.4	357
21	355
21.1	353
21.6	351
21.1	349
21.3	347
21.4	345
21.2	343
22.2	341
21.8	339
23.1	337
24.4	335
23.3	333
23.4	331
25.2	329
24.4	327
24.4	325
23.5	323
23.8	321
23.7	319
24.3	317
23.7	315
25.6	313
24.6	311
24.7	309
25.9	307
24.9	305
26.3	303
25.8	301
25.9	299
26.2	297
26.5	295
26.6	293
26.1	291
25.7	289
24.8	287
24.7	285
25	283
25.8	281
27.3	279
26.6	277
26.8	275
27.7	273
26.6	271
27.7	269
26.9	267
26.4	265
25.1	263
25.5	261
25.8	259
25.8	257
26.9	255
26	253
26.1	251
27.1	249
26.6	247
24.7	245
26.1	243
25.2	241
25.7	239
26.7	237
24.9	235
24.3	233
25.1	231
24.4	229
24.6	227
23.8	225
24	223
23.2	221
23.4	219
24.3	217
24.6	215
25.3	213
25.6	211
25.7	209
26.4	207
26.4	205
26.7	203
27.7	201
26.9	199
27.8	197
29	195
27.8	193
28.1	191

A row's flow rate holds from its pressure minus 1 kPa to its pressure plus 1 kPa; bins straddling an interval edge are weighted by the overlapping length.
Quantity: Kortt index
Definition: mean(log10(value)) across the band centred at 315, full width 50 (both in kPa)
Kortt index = 1.393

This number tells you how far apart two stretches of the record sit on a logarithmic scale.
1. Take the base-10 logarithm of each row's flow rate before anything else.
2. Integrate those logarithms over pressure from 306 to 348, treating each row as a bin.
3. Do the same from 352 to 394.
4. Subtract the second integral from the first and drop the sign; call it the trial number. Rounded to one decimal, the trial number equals 2.9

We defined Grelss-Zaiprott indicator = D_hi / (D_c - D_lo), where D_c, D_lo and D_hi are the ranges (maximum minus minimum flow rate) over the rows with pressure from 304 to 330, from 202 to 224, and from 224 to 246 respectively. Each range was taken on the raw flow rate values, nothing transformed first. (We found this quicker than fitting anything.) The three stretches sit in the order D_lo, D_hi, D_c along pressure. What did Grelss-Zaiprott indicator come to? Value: -2.6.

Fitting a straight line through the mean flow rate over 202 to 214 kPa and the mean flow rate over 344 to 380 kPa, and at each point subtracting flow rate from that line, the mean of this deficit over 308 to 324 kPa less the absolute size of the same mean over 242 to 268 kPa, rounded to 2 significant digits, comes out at -3.7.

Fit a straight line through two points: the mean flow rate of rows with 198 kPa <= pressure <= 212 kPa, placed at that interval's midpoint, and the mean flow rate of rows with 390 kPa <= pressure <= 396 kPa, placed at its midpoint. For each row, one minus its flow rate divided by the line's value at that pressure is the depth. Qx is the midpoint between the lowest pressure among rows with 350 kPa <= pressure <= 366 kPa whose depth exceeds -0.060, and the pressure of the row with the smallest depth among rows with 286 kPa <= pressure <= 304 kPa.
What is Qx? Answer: 328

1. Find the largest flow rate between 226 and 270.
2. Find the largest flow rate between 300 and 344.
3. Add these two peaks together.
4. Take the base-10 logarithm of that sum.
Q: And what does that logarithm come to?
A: 1.73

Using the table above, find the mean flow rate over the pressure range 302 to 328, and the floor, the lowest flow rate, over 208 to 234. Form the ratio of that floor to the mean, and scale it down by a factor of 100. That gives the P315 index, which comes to 0.0094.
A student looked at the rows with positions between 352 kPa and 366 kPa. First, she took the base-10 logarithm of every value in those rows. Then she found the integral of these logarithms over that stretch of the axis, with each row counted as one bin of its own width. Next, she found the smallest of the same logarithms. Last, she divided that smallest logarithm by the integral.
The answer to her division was 0.0704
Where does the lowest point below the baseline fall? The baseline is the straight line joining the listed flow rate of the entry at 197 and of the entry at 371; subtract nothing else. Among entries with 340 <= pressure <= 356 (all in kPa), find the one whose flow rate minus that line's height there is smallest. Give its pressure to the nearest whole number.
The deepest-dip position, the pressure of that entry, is 343 kPa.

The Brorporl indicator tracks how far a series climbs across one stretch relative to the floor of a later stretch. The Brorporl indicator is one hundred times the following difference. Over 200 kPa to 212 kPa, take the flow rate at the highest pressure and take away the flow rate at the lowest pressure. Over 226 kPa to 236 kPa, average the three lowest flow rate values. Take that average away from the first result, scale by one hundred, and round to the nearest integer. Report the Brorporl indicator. -2653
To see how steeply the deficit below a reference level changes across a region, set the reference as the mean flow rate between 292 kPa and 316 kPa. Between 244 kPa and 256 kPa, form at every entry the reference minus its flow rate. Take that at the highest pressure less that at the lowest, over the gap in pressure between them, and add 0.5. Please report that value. 0.28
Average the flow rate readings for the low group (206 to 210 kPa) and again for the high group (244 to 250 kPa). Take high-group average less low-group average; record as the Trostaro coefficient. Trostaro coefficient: 0.1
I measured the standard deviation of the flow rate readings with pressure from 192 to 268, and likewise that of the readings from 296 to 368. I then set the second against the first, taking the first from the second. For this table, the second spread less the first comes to 0.7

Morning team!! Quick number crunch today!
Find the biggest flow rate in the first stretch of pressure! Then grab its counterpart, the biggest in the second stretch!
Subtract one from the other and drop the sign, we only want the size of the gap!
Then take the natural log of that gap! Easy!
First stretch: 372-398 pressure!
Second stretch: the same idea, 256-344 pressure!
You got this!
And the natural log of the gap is 1.9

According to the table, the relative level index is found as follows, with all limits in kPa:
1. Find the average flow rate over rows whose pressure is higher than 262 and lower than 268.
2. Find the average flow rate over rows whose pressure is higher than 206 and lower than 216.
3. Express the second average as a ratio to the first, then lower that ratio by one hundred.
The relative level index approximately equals -99.0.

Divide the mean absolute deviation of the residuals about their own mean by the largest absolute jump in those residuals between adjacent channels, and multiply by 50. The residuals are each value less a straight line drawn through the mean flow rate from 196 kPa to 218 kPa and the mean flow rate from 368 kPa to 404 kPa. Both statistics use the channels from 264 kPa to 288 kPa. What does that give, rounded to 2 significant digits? 25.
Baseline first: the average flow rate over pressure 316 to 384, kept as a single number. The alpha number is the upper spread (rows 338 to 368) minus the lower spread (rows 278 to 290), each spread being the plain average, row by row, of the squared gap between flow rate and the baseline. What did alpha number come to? -14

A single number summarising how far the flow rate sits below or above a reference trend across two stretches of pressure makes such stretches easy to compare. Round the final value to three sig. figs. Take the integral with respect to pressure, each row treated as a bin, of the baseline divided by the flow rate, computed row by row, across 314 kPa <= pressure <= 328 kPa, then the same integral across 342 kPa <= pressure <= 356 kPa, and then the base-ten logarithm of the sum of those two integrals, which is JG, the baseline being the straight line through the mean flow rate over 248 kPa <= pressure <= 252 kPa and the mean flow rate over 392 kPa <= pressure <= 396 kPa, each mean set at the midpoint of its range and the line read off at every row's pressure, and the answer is 1.43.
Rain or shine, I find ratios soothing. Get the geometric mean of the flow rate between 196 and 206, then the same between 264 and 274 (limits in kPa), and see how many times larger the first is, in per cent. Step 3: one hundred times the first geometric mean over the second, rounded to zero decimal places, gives 100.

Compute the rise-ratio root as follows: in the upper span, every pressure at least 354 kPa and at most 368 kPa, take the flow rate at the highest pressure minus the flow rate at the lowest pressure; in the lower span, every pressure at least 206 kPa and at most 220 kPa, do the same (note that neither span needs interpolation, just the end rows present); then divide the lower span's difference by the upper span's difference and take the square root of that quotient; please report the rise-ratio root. 2.1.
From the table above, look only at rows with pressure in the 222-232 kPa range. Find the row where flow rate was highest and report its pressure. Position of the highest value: 231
